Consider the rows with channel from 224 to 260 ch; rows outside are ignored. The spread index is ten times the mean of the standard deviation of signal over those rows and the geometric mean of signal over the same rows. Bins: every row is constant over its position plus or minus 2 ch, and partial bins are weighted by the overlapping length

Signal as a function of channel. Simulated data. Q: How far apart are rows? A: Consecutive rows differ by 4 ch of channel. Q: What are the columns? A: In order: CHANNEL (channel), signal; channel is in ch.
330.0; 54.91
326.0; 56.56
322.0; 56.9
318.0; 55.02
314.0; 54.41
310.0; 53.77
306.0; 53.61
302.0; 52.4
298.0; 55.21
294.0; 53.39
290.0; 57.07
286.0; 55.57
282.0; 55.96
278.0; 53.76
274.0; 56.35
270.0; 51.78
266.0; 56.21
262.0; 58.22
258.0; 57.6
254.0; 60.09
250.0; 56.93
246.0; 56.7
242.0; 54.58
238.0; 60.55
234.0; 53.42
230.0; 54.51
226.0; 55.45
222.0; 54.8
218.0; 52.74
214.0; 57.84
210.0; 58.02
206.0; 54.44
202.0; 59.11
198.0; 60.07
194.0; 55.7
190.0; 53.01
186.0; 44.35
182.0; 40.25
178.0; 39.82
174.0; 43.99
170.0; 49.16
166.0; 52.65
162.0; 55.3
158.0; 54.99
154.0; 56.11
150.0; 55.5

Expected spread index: 295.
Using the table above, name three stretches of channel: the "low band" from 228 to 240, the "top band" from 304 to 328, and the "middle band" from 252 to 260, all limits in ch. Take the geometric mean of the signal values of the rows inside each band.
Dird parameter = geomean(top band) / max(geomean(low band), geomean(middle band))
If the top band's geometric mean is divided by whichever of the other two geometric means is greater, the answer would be 0.94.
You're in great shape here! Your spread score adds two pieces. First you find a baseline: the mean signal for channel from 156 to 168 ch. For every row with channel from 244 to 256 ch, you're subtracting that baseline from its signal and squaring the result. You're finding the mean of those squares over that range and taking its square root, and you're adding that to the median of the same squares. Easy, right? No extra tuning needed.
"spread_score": 11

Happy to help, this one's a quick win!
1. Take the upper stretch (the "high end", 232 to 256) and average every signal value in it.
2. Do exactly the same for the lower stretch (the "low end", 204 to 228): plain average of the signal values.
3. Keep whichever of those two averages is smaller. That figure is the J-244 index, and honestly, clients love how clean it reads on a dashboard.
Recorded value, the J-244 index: 56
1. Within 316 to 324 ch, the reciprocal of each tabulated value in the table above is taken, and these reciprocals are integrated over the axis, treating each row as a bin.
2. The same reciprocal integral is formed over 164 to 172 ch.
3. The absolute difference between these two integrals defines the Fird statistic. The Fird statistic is 0.014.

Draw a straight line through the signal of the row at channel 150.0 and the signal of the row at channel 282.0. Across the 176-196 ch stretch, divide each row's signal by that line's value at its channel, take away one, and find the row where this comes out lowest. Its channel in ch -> 178.0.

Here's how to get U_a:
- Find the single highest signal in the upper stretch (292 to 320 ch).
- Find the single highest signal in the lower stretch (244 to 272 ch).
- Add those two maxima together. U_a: 115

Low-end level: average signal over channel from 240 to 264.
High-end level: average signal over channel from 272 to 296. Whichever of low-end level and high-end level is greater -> 57.4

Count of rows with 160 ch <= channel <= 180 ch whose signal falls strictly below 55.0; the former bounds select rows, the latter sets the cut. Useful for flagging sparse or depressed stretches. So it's 4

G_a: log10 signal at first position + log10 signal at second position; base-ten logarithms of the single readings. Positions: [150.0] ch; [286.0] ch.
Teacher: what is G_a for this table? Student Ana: 3.49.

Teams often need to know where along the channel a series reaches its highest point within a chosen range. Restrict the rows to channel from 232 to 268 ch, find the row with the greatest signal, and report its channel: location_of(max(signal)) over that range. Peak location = 238.0 ch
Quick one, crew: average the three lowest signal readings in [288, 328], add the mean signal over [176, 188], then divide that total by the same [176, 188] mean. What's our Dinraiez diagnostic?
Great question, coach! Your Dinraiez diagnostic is 2.28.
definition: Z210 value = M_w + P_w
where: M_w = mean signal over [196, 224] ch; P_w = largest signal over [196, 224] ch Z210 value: 117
